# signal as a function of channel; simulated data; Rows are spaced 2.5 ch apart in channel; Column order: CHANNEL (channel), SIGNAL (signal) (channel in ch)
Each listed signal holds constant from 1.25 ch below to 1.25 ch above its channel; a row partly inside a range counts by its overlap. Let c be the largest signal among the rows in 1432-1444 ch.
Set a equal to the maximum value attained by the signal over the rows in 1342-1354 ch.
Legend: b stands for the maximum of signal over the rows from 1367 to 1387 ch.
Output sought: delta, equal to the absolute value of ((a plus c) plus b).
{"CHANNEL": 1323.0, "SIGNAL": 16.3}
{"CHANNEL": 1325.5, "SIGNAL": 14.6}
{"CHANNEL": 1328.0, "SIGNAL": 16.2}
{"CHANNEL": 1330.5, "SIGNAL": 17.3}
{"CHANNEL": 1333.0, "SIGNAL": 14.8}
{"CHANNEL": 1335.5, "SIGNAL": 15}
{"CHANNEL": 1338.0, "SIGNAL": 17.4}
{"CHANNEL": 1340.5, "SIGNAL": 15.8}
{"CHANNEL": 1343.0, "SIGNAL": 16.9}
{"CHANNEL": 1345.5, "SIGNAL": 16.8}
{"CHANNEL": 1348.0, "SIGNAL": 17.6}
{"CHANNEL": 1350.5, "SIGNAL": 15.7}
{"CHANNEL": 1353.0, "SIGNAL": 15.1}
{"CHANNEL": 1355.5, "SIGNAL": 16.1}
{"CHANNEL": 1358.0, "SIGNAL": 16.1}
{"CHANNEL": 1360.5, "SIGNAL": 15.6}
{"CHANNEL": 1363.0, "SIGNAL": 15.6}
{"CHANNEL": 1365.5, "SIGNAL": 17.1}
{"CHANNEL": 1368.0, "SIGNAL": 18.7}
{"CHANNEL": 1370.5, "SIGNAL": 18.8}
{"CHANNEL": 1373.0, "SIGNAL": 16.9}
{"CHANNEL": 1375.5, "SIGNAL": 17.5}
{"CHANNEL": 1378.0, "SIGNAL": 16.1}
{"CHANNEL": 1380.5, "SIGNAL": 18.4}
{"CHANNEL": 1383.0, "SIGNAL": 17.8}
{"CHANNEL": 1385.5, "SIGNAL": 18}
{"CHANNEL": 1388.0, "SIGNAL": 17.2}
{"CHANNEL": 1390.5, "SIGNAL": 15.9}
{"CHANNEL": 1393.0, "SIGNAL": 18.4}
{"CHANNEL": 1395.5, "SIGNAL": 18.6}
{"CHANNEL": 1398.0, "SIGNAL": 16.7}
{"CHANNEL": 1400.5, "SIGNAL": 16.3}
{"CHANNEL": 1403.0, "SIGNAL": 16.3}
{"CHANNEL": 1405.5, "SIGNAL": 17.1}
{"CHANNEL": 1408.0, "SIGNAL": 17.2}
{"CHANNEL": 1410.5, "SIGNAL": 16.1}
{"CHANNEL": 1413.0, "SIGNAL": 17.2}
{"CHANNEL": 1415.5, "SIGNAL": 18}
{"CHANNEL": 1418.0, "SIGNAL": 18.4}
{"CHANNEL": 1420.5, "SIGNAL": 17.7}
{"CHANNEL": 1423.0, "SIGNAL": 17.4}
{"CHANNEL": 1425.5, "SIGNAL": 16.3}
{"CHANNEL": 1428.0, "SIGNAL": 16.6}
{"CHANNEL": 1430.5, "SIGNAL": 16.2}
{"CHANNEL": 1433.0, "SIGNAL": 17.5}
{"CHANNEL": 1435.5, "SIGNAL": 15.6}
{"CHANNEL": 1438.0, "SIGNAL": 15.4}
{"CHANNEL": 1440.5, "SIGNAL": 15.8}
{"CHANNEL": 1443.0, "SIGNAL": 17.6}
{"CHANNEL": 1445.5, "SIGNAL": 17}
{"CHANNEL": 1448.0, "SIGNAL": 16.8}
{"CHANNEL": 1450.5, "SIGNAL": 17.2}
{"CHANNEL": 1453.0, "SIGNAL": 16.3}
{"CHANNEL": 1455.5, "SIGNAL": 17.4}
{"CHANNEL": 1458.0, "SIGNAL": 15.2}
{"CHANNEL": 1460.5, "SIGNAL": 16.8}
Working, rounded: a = 17.6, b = 18.8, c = 17.6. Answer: 54.0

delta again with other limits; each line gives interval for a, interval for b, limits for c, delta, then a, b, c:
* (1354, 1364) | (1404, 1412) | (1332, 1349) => 50.9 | 16.1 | 17.2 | 17.6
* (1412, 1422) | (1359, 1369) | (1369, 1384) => 55.9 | 18.4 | 18.7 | 18.8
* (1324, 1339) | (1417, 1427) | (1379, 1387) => 54.2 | 17.4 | 18.4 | 18.4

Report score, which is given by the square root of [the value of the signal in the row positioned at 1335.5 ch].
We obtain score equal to 3.9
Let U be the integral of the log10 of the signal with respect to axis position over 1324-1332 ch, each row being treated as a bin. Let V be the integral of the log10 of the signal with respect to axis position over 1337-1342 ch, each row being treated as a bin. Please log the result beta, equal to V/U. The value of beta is 0.6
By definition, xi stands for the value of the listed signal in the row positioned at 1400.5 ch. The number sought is 16.3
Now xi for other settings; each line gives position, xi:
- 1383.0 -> 17.8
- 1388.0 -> 17.2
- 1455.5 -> 17.4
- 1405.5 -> 17.1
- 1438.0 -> 15.4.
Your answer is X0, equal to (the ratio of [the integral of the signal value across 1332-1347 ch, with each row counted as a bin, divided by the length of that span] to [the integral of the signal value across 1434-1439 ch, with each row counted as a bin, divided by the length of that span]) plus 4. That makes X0 5.04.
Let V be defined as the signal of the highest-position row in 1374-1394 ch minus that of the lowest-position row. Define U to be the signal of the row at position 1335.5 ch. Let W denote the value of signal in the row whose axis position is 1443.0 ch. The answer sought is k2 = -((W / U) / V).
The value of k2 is -1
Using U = 15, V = 0.9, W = 17.6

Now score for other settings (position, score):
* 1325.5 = 3.8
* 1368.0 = 4.3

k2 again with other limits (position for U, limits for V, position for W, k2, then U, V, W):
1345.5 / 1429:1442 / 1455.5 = 3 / 16.8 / -0.4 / 17.4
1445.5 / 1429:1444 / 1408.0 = -1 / 17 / 1.4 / 17.2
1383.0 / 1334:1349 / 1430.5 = 0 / 17.8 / 2.6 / 16.2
